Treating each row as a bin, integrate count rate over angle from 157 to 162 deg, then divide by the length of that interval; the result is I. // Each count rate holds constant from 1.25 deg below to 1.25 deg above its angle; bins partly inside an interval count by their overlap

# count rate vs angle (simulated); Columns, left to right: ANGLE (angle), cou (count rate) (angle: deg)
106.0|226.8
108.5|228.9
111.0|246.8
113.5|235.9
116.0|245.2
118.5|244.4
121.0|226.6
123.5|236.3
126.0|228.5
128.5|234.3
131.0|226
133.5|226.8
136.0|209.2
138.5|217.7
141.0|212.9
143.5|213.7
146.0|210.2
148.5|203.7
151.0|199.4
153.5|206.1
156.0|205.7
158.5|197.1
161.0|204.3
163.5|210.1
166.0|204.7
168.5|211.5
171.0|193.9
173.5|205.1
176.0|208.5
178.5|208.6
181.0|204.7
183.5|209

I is 201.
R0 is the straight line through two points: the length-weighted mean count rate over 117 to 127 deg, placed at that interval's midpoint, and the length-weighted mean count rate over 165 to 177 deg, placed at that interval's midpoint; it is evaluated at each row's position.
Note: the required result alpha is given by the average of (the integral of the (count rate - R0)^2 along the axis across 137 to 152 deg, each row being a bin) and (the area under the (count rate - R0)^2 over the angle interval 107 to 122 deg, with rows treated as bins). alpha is 1559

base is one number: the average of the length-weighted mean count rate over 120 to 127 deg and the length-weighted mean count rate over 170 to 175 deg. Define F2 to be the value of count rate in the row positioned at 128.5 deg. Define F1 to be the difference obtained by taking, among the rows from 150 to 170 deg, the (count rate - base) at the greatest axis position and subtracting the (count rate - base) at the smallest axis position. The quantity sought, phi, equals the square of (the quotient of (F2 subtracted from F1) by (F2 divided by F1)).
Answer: 132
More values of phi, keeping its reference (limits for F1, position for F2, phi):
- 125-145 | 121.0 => 249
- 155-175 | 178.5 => 0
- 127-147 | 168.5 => 721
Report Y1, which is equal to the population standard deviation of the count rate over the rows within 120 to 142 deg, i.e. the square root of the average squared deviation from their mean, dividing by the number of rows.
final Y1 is 8.7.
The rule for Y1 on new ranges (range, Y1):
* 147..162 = 3.3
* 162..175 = 6.2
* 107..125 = 7.5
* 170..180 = 6.0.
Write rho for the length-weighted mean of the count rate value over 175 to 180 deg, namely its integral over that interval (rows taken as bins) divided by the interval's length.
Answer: 208.4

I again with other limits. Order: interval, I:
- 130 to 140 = 220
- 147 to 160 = 203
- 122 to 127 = 232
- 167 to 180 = 205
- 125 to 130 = 231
